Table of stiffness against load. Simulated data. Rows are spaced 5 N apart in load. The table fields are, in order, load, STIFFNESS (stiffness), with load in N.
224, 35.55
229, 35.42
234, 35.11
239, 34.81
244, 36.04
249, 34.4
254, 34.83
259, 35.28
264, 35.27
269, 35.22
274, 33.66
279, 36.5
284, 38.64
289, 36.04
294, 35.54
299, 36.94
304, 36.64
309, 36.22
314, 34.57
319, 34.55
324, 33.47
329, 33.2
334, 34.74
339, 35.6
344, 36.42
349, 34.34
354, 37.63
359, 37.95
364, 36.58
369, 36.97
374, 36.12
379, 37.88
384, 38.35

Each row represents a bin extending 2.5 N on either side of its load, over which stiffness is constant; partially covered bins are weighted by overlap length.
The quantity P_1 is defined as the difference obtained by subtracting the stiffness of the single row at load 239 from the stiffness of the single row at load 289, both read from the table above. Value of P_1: 1.2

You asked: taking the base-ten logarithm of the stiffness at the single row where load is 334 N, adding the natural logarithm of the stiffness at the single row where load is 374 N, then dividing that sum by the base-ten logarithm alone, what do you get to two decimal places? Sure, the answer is 3.33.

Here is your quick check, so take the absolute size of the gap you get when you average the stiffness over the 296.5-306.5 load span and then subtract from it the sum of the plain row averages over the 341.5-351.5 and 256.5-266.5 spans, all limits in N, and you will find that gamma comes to 33.9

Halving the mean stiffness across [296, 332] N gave 17.5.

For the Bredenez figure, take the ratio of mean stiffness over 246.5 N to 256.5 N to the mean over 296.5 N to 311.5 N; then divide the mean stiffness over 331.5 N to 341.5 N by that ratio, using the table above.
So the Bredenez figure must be 37.2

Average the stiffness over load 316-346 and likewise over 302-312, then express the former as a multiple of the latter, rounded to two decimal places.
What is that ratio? 0.95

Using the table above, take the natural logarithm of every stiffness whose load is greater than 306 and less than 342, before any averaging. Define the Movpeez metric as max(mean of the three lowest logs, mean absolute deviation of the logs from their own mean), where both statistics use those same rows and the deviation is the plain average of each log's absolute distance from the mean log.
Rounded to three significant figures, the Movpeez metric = 3.52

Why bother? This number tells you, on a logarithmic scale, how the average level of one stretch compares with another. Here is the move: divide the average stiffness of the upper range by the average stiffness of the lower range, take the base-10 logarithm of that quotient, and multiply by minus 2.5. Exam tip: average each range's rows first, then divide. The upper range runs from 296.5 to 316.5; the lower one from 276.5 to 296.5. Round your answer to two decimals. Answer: 0.02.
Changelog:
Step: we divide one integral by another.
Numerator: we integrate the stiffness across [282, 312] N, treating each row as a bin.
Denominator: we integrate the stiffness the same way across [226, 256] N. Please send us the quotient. 1.04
